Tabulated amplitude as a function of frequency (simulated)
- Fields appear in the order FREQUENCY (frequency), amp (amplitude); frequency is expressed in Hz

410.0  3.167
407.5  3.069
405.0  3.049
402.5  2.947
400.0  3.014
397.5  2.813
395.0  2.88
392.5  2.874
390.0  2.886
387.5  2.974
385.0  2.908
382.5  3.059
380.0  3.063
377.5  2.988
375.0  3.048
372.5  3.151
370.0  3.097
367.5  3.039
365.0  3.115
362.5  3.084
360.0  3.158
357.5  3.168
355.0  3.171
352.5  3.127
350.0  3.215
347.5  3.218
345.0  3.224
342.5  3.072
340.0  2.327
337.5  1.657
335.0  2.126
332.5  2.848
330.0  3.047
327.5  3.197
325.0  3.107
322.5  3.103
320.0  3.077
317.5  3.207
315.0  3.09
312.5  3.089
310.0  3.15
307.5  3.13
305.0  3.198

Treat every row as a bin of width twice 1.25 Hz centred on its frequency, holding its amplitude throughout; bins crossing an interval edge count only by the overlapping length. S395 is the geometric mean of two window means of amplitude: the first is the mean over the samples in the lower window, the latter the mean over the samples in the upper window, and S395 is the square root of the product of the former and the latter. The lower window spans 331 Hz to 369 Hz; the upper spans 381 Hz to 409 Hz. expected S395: 2.93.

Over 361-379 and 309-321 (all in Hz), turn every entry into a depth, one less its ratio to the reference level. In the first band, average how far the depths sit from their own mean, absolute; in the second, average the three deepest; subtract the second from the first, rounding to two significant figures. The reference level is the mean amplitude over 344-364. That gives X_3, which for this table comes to -0.013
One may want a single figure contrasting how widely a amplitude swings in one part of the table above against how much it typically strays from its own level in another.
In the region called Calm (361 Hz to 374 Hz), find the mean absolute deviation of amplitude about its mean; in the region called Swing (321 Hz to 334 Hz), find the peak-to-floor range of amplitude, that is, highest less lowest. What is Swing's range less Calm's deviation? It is 0.320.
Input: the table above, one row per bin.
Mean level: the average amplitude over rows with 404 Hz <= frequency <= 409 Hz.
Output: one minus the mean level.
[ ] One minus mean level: -2.06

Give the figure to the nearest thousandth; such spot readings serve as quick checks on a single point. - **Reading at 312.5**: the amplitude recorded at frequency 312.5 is 3.089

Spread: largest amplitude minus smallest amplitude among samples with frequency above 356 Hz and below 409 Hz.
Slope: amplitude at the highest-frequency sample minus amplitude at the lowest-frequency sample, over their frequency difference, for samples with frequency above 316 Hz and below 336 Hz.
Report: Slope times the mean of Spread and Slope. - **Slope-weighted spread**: -0.0091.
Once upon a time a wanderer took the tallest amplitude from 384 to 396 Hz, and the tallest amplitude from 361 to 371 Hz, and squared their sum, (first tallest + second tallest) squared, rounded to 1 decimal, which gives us 37.1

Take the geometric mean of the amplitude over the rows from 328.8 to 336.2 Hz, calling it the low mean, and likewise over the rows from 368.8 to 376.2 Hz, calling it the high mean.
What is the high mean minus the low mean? 0.46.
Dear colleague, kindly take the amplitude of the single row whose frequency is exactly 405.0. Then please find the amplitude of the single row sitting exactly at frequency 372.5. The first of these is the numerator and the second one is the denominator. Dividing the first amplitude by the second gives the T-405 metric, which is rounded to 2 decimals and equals 0.97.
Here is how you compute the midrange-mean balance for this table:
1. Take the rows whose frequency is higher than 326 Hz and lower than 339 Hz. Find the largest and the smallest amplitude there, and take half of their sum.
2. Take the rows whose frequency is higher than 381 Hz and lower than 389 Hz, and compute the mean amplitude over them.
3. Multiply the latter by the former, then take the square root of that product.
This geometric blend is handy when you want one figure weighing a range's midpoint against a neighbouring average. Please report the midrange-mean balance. 2.69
